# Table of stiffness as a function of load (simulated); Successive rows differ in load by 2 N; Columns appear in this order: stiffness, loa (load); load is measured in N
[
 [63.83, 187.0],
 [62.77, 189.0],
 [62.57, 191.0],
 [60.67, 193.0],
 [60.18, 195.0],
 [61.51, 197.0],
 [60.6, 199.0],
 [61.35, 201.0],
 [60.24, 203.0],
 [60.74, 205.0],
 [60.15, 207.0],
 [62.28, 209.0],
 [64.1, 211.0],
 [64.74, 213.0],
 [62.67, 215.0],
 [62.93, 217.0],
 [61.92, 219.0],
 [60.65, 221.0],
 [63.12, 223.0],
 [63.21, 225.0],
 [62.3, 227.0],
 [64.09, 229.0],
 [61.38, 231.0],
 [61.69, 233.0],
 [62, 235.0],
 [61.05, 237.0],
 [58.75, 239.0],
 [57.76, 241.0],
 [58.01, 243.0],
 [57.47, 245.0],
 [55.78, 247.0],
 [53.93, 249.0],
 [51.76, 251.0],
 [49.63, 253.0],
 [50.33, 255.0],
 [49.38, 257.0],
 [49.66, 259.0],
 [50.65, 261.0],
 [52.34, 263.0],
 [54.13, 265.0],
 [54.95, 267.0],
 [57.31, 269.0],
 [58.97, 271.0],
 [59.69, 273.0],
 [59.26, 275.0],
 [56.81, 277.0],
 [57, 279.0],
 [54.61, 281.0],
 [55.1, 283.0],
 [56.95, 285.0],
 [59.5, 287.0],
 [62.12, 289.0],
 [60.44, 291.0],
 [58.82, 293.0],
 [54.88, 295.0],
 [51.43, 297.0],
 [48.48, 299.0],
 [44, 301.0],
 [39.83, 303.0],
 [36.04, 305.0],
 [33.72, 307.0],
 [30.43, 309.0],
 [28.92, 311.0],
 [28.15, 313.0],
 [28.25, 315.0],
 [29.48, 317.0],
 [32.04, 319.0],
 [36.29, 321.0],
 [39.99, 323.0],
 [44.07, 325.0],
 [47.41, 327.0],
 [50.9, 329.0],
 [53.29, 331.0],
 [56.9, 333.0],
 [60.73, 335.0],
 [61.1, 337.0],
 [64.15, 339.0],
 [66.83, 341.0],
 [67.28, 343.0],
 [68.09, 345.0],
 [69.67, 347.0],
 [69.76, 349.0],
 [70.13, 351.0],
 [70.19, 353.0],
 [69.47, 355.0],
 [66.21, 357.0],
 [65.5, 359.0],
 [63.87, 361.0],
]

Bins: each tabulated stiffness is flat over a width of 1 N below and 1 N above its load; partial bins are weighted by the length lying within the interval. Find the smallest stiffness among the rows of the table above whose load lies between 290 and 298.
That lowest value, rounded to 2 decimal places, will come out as 51.43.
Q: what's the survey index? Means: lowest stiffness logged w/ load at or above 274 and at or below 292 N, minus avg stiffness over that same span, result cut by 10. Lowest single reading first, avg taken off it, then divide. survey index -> -0.34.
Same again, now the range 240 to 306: -1.78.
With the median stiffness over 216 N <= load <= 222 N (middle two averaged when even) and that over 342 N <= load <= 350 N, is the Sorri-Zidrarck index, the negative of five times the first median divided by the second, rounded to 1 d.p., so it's -4.5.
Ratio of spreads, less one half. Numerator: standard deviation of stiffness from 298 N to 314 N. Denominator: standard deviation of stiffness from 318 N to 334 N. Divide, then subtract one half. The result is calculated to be 0.36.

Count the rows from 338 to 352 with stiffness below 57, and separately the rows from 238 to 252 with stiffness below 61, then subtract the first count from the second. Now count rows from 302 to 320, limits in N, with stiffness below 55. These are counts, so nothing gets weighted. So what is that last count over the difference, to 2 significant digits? 1.3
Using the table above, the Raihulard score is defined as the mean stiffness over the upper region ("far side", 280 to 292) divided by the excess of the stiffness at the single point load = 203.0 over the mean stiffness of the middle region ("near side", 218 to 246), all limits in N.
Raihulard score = -81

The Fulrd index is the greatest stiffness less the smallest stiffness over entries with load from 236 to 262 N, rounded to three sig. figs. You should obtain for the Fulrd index 11.7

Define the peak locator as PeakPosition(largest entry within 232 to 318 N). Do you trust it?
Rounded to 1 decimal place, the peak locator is 289.0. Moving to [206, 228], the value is 213.0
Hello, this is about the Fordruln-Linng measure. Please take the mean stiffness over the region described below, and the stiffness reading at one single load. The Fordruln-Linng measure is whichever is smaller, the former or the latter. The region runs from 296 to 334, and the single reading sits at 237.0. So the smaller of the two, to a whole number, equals 40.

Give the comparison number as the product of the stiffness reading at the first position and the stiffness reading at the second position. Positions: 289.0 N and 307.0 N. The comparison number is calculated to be 2095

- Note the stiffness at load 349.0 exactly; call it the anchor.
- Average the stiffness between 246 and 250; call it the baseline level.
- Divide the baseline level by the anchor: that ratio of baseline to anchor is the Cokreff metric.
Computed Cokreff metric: 0.79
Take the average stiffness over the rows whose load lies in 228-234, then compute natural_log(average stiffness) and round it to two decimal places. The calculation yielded 4.13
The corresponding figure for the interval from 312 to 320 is 3.38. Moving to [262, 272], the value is 4.02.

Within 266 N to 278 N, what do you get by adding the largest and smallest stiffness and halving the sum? 57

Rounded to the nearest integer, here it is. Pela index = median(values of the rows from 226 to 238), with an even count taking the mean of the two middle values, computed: 62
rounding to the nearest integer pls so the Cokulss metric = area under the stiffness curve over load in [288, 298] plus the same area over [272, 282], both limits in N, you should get 1150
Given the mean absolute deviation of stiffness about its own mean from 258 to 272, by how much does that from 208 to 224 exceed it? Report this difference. -1.8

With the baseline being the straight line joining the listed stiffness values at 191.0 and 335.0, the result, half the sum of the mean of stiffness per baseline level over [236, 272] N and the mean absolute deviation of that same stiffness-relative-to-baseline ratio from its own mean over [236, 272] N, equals 0.47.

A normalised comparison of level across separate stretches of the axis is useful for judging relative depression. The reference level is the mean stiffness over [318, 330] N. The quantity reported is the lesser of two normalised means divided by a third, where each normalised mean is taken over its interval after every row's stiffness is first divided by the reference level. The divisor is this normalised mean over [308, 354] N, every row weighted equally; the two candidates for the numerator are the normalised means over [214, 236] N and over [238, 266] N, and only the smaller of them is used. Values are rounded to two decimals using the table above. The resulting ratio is 1.05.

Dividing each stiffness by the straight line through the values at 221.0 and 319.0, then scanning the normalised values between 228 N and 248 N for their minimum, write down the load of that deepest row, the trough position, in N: 247.0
